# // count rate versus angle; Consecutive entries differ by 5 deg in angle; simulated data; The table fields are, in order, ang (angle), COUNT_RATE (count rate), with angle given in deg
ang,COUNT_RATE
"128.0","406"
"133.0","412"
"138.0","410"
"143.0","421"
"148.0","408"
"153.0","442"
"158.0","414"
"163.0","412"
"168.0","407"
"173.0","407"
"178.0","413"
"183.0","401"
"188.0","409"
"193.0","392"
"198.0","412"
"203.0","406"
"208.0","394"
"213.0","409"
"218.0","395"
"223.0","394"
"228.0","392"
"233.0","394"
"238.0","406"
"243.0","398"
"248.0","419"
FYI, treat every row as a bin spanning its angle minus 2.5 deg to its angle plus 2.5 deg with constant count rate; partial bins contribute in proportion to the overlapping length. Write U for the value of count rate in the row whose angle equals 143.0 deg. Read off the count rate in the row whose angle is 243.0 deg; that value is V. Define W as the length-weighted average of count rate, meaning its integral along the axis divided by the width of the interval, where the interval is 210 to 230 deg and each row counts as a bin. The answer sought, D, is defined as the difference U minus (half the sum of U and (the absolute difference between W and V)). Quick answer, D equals 210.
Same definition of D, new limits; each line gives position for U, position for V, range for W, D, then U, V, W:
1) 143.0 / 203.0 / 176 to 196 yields 209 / 421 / 406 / 404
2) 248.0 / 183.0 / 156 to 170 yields 204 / 419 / 401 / 411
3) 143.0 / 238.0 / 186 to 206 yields 210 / 421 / 406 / 404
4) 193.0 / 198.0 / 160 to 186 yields 194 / 392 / 412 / 408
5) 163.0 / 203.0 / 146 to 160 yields 198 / 412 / 406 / 422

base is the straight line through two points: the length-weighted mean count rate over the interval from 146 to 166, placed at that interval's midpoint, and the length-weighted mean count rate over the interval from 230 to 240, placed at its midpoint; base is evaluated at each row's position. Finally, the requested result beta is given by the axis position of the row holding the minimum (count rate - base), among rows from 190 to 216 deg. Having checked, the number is 193.0 deg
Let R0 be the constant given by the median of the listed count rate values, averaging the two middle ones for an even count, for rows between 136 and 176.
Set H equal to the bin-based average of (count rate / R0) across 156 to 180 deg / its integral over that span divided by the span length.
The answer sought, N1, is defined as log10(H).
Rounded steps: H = 0.999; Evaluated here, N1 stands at -0.001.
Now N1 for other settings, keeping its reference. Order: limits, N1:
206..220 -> -0.012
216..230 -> -0.019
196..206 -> -0.003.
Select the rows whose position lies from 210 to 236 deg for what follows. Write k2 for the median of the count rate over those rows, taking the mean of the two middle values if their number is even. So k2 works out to 394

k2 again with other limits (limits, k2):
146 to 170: 412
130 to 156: 412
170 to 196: 407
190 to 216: 406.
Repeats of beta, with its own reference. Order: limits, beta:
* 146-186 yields 148.0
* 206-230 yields 208.0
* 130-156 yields 138.0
